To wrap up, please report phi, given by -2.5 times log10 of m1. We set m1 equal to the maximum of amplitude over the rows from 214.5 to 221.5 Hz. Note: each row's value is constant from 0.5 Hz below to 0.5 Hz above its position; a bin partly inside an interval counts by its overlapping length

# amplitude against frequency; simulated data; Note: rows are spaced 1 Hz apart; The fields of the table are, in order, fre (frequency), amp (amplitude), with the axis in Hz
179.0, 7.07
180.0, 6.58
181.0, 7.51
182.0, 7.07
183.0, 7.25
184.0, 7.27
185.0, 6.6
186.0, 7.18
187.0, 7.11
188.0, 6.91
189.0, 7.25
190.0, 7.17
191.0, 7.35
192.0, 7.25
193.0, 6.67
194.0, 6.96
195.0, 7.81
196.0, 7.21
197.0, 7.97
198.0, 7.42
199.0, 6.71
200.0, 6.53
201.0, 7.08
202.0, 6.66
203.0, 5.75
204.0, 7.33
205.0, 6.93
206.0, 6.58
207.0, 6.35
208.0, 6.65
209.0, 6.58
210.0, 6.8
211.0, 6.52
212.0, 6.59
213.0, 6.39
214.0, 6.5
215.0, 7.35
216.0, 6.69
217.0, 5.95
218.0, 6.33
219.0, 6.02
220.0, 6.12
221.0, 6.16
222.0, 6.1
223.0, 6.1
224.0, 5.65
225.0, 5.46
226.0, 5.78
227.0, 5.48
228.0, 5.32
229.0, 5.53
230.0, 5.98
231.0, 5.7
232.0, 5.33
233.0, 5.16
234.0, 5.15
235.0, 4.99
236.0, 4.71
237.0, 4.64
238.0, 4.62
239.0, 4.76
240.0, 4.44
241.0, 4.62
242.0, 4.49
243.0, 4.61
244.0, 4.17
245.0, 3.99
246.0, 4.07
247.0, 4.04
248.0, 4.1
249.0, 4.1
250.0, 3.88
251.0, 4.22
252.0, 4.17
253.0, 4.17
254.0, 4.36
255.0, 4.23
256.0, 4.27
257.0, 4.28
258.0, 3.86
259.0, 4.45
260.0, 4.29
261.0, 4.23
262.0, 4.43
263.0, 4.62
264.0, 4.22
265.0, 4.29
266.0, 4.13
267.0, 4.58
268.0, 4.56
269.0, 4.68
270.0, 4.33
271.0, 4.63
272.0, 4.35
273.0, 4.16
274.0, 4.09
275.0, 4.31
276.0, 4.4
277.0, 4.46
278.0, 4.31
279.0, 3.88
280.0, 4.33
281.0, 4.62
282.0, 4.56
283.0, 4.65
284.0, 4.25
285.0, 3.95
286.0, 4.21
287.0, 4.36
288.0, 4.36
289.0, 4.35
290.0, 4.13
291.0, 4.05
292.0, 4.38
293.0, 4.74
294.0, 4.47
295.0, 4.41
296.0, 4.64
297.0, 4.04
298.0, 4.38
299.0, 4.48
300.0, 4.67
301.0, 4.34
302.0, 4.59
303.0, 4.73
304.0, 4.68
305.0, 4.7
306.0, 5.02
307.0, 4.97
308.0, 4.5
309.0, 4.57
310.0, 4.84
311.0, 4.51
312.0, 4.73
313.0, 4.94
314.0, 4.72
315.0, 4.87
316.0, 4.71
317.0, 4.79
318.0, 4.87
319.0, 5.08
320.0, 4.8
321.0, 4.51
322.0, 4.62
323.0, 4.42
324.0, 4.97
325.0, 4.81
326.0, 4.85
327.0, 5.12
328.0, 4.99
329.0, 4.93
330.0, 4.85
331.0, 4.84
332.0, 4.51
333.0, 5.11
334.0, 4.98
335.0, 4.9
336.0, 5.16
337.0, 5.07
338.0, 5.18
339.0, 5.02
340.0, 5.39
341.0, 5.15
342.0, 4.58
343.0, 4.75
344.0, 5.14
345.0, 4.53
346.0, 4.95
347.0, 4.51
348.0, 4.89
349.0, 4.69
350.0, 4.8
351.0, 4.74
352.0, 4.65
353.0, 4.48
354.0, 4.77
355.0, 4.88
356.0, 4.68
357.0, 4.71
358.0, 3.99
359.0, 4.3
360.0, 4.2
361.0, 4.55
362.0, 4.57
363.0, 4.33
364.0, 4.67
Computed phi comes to -2.17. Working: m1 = 7.35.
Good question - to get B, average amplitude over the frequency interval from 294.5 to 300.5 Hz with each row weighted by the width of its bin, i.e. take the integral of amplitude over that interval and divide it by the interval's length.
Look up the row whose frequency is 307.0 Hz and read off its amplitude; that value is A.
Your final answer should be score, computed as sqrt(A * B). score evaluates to 4.7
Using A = 4.97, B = 4.4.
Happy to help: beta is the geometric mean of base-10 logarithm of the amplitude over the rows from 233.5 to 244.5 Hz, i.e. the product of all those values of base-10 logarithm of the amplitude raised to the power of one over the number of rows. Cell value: 0.667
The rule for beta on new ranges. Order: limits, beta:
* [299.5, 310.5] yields 0.671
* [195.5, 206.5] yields 0.838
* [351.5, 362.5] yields 0.654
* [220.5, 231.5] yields 0.759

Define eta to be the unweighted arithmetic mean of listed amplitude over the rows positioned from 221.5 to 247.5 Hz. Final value 5.03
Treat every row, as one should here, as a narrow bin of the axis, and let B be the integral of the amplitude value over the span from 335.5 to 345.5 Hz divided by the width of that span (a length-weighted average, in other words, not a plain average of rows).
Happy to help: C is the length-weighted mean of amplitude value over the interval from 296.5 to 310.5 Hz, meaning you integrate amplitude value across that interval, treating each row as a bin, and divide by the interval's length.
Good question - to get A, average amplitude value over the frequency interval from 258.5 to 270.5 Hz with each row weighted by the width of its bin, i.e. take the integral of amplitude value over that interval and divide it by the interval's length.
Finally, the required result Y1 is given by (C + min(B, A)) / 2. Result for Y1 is 4.5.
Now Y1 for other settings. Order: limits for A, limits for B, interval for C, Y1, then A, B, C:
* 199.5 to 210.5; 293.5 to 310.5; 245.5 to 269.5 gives 4.4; 6.7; 4.59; 4.3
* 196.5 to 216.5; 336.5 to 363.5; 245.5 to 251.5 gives 4.4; 6.8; 4.72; 4.1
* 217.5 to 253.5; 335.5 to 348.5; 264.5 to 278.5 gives 4.7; 5.0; 4.95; 4.4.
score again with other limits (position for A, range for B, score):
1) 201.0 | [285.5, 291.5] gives 5.5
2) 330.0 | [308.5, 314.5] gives 4.8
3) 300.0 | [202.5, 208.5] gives 5.6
